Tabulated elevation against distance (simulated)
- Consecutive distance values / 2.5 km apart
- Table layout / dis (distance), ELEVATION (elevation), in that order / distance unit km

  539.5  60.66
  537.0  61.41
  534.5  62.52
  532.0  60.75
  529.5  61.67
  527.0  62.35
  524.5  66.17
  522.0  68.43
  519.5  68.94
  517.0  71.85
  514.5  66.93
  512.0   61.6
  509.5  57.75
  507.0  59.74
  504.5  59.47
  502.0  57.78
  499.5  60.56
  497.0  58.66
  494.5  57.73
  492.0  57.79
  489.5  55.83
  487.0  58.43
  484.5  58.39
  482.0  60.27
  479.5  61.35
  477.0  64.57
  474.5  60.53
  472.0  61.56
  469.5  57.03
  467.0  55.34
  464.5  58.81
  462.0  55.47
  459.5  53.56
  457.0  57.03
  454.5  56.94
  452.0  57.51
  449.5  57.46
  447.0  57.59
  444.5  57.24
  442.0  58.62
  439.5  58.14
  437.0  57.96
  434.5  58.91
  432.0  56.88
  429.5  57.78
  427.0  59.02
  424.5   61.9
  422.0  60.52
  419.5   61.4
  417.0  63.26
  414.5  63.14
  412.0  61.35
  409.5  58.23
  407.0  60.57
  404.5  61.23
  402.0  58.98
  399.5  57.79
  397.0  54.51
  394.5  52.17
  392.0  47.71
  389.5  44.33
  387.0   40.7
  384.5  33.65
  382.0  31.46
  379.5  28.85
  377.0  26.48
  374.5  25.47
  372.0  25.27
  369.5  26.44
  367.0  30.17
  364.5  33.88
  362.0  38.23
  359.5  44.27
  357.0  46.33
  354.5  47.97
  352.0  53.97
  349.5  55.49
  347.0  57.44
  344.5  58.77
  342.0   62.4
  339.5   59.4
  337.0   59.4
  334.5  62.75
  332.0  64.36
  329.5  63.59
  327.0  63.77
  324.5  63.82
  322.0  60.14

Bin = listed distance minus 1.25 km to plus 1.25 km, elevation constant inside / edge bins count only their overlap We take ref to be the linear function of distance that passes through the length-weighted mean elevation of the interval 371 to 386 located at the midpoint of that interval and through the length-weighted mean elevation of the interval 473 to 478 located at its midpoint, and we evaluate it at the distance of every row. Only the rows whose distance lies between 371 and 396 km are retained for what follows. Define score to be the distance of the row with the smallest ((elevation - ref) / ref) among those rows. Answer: 374.5 km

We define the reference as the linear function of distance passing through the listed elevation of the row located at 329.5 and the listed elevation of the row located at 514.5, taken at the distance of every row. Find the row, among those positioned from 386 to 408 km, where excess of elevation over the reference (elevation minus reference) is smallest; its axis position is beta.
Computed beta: 387.0 km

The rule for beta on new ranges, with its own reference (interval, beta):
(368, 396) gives 372.0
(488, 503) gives 489.5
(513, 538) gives 532.0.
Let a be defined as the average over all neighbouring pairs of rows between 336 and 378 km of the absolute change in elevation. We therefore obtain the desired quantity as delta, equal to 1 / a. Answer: 0.39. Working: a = 2.6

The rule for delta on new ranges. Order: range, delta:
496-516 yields 0.39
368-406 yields 0.38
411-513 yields 0.62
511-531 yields 0.34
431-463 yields 1.04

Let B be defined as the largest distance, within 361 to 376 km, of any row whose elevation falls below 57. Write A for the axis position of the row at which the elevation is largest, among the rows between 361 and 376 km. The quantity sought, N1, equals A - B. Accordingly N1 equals -12.5 km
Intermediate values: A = 362.0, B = 374.5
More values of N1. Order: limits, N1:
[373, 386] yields 0.0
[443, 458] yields -7.5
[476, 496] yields -12.5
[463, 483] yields 10.0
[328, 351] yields -17.5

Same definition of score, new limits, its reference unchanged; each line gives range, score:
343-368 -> 367.0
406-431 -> 429.5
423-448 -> 447.0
